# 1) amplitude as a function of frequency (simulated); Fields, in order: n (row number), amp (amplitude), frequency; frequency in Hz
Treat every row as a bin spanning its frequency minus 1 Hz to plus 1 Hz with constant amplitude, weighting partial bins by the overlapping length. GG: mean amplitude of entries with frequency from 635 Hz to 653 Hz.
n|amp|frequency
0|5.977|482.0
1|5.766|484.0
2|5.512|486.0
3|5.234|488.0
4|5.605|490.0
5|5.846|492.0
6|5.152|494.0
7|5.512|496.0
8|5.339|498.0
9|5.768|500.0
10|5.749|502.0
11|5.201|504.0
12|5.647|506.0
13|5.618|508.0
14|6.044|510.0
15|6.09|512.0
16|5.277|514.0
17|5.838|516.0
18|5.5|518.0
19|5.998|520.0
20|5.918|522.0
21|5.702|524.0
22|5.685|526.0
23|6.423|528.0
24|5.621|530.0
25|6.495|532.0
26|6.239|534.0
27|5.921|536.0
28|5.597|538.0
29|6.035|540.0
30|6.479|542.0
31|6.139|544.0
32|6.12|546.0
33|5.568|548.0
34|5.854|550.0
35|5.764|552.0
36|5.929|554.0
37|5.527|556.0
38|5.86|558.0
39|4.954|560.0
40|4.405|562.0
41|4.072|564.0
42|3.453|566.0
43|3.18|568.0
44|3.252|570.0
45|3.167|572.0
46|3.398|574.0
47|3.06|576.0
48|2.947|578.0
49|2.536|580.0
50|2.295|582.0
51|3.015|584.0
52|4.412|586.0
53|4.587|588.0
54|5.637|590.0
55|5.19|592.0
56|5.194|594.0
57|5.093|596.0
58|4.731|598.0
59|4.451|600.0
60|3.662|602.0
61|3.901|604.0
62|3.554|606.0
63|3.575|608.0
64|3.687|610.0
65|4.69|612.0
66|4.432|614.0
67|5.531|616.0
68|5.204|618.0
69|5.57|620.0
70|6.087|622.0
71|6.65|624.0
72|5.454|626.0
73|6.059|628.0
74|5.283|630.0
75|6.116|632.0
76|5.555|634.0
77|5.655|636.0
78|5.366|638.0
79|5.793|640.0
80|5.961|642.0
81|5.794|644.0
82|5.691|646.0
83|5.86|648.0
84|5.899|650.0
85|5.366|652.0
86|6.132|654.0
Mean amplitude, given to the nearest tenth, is 5.7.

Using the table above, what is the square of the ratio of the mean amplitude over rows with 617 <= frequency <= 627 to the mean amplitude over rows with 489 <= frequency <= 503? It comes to 1.08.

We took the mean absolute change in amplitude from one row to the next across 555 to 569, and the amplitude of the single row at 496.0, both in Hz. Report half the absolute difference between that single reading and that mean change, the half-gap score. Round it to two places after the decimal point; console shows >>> 2.50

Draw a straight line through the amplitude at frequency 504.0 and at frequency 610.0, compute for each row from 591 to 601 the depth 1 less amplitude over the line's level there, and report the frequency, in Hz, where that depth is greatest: 600.0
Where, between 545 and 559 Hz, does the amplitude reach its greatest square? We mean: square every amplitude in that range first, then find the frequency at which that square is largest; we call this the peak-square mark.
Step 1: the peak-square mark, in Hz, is 546.0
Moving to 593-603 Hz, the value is 594.0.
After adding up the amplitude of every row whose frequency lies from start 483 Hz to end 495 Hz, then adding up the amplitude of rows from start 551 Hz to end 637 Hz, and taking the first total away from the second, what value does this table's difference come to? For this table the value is 164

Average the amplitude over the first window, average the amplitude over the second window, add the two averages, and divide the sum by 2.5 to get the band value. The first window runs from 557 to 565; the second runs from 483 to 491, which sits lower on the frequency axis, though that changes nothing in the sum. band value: 4.14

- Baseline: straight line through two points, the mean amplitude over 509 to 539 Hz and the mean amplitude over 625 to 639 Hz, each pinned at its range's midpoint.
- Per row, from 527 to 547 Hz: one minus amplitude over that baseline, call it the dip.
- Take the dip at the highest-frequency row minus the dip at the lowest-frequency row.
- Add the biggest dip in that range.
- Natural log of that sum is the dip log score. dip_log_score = -2.4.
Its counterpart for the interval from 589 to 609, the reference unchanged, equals -0.3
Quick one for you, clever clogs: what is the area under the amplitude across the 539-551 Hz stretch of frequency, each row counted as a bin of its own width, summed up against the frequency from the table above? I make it 72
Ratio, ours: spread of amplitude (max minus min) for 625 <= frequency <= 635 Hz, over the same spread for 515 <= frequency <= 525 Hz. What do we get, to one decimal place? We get 1.7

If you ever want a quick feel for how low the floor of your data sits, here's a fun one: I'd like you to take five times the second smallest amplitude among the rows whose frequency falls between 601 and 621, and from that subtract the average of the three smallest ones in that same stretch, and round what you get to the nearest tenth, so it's 14.3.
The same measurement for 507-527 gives 22.0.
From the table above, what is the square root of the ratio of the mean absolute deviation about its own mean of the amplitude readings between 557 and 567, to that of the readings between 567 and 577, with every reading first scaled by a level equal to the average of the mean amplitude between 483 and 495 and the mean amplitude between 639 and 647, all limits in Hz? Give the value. 2.7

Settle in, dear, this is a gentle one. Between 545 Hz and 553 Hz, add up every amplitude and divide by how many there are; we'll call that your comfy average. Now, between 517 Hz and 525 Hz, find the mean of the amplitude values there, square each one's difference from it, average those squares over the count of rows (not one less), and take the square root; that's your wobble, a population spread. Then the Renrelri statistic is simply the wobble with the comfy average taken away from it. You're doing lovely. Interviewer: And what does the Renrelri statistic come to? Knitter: -5.63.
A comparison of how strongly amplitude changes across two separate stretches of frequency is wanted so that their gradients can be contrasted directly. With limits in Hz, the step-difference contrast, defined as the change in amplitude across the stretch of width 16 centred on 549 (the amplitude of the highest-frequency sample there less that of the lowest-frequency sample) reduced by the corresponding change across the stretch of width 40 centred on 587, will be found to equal -1.3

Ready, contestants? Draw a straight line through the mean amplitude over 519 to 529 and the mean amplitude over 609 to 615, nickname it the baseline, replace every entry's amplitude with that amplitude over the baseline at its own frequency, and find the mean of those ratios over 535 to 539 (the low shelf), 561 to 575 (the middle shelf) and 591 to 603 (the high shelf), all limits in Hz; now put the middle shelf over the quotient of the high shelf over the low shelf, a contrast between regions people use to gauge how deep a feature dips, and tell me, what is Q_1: 0.68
